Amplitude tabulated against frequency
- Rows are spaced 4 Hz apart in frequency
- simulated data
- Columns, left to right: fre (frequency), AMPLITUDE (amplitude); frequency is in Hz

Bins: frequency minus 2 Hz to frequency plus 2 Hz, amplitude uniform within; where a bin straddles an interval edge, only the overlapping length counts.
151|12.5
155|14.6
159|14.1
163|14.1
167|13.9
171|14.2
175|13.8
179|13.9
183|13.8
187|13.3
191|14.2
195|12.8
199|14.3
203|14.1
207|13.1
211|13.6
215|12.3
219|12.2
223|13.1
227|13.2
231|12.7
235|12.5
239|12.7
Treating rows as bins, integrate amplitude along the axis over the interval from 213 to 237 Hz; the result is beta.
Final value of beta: 304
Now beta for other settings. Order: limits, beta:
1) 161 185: 335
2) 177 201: 329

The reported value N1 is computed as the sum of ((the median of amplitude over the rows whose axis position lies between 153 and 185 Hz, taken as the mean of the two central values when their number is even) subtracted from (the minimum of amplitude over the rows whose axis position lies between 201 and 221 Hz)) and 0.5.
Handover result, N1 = -1.3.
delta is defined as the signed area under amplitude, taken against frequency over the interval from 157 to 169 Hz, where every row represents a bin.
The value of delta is 168.4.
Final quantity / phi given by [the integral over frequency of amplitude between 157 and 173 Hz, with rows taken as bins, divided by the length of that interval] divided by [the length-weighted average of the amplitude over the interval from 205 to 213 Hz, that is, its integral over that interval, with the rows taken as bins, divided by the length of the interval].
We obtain 1.05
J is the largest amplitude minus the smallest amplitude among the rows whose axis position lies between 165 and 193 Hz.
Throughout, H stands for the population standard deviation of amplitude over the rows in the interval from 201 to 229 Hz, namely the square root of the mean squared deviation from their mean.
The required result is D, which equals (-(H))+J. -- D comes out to 0.28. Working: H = 0.62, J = 0.9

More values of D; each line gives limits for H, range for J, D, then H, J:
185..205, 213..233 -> 0.41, 0.59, 1.0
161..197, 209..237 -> 0.97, 0.43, 1.4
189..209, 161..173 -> -0.32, 0.62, 0.3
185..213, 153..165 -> -0.04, 0.54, 0.5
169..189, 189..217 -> 1.71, 0.29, 2.0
